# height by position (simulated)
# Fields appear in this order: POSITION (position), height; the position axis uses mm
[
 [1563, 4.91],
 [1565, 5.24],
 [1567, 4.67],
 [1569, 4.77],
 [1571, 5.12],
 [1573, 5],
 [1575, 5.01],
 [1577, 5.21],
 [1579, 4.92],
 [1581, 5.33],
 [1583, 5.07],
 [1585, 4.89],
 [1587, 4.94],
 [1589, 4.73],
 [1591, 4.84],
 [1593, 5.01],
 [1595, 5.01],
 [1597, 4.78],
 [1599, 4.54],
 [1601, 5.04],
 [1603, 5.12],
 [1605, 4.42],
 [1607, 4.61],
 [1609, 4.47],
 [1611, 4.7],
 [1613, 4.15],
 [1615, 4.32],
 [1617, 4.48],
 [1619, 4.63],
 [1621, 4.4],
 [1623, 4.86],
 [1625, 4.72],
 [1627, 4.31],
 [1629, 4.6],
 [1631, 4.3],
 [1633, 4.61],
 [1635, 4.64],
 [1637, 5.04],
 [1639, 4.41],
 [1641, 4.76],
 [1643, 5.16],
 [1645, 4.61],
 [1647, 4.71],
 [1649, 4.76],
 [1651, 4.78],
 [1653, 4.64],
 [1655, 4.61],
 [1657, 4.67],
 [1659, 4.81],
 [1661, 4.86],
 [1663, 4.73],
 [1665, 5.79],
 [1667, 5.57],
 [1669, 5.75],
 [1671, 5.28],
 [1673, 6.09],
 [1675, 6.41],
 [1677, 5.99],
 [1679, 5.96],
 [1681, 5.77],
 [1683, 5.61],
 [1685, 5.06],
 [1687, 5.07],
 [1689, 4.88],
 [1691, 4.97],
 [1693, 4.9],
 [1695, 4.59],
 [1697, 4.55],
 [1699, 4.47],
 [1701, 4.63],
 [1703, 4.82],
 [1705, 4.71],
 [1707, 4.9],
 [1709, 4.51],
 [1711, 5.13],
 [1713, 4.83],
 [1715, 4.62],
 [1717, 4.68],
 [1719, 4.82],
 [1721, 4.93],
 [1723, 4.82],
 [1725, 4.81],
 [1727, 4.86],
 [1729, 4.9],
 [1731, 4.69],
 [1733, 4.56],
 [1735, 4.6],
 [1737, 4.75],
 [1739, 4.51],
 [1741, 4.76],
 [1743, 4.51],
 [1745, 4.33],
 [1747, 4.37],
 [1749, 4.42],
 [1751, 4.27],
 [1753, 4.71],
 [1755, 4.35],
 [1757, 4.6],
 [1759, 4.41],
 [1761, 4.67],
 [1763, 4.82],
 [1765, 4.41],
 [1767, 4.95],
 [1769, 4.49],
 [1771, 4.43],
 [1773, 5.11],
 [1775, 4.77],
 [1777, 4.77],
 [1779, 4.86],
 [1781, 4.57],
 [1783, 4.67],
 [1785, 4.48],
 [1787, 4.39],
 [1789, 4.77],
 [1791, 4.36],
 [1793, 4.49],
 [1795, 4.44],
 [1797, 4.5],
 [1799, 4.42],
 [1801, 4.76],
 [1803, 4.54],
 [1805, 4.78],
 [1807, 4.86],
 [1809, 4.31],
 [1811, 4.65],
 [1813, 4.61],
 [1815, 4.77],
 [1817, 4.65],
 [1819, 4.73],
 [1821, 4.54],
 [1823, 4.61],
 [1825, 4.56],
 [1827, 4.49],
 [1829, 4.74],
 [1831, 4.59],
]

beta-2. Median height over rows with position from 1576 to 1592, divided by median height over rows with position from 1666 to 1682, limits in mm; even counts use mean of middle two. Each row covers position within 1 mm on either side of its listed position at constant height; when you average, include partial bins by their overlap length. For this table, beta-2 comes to 0.84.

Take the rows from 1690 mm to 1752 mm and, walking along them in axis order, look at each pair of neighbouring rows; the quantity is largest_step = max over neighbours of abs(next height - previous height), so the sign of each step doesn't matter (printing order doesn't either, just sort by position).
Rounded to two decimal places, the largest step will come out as 0.62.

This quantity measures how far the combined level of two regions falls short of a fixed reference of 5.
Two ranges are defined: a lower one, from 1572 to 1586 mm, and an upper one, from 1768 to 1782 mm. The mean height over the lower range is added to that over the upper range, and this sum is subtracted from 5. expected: -4.8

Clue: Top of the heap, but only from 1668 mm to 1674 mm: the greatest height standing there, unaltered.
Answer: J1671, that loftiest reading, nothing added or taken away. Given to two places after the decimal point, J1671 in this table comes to 6.09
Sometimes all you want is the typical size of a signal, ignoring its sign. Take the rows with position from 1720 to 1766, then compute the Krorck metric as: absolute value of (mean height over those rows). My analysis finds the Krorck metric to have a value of 4.61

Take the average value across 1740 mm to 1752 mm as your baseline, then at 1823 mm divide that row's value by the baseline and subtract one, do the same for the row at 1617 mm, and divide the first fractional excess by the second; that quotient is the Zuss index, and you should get 4.5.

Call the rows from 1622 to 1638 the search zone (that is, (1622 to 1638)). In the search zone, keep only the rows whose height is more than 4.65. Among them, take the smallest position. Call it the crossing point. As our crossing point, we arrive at 1623 mm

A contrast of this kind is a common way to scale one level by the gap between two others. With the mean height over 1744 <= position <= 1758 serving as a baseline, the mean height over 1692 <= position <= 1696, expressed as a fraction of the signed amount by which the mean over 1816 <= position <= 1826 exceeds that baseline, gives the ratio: 26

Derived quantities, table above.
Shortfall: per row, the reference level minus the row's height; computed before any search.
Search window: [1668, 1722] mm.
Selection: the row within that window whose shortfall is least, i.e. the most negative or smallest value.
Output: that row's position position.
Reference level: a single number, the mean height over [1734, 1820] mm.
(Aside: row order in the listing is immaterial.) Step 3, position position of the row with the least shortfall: 1675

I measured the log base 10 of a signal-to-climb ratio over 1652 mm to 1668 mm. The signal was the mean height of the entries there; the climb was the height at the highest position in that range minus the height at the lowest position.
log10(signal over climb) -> 0.73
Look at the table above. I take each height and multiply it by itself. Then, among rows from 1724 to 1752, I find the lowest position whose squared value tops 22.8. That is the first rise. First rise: 1725 mm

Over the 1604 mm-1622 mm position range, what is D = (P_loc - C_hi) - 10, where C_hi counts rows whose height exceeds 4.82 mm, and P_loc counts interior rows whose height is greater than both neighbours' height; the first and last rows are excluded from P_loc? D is -7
